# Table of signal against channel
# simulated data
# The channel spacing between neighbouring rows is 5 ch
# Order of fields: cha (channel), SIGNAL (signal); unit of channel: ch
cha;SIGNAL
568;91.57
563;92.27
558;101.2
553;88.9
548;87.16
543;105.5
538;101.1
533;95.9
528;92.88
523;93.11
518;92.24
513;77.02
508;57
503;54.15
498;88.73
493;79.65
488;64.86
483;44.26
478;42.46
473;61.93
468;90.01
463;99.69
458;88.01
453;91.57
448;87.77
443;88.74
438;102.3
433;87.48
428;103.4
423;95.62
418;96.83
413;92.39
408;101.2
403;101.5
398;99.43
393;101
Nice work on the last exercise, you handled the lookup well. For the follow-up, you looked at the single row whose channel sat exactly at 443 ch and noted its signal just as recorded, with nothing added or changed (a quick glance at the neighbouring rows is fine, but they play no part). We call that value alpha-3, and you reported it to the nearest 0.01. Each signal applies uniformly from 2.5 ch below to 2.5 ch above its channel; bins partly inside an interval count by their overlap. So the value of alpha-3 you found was 88.74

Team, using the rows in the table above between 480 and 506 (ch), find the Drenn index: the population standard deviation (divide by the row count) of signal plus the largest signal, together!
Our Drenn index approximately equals 105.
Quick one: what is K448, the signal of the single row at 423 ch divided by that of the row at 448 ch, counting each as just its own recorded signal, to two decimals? 1.09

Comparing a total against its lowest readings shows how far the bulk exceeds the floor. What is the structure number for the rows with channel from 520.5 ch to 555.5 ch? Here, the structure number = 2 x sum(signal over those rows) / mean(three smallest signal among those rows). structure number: 14.8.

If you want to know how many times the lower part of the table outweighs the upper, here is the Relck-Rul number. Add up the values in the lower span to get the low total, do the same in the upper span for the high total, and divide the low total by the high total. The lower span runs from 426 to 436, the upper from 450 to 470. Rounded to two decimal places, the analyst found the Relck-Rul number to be 0.52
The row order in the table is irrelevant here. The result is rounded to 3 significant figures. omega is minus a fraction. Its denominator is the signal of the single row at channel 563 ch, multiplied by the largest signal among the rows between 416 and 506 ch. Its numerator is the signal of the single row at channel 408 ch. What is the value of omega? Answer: -0.0106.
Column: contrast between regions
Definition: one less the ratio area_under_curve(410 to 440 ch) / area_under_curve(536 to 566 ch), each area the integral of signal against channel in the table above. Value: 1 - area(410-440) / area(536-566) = 0.0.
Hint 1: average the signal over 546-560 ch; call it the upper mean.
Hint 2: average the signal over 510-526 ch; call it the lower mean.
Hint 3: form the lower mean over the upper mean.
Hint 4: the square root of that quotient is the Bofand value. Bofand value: 0.97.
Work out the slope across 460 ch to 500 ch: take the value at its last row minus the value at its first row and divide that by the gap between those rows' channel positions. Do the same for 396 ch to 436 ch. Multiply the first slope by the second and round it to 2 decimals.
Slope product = 0.11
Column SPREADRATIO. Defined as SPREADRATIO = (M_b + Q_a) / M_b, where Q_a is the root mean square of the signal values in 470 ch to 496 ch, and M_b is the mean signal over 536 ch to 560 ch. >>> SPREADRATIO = 1.62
